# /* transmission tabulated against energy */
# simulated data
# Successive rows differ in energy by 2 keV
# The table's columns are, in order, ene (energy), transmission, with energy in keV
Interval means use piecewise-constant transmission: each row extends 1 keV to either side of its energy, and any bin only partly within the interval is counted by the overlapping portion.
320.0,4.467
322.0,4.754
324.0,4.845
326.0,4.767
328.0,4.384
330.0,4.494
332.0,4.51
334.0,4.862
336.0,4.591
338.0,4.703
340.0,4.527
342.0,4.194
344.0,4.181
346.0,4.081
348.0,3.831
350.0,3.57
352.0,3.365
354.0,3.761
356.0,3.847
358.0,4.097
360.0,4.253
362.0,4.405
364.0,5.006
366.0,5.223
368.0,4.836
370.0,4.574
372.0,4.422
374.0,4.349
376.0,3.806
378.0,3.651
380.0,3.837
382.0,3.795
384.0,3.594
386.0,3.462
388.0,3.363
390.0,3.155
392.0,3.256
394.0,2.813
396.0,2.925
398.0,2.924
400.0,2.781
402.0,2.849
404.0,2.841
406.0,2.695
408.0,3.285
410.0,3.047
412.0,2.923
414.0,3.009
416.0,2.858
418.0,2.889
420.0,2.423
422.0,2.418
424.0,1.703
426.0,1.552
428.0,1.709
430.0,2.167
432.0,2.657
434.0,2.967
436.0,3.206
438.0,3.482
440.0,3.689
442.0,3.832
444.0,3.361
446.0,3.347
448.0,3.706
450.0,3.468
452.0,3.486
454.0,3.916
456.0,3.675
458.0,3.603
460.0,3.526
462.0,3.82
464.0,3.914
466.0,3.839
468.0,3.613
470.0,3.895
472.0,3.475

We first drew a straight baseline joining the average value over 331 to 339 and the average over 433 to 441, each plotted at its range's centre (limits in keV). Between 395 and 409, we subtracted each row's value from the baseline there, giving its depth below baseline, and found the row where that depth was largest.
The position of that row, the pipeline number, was 406.0 keV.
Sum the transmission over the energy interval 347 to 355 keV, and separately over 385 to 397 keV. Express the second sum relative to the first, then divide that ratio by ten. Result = 0.131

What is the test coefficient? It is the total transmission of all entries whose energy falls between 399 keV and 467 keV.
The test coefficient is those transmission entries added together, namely 105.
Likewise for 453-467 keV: 26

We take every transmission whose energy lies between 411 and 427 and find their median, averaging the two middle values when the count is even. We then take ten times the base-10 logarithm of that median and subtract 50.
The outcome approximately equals -45.8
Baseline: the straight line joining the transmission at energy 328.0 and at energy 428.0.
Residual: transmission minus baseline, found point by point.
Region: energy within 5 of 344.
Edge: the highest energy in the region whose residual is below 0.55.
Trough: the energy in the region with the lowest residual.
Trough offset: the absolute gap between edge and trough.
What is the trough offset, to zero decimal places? 0 keV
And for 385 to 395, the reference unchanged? 0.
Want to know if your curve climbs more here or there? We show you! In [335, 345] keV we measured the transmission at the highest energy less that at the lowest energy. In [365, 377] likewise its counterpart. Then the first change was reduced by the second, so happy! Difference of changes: 1.0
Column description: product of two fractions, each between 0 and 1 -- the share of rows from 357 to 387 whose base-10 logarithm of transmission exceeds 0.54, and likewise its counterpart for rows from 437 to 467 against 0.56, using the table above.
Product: 0.50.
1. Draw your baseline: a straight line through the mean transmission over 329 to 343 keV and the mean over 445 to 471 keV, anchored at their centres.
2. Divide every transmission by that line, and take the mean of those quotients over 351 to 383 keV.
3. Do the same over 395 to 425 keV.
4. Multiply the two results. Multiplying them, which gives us 0.67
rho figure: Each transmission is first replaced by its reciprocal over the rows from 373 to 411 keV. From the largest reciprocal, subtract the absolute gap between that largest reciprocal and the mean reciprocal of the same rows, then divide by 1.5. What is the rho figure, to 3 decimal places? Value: 0.206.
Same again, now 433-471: 0.186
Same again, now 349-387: 0.165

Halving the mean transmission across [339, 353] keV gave 2.0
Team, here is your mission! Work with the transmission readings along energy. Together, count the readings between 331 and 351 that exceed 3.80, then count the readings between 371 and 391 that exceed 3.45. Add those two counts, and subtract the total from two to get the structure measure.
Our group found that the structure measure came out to -15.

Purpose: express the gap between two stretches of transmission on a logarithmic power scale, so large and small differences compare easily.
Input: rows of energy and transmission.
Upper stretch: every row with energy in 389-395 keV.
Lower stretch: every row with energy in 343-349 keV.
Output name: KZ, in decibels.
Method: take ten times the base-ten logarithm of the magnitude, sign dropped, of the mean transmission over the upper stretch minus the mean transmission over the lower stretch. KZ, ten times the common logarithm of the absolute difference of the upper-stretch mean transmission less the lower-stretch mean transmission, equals -0.2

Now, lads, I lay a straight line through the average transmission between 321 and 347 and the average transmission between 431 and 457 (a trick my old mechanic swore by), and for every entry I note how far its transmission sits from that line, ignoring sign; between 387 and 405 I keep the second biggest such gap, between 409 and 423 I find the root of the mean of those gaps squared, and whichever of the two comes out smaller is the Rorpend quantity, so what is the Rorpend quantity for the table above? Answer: 0.95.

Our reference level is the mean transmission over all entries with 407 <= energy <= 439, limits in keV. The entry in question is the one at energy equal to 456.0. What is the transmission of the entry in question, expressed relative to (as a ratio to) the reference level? 1.39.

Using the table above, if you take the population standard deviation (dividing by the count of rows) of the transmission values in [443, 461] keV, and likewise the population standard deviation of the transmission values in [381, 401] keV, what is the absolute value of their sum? 0.50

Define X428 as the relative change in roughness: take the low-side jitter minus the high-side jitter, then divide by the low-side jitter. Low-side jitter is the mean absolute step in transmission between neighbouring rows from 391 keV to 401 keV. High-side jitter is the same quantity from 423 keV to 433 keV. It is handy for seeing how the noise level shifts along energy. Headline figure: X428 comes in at -0.80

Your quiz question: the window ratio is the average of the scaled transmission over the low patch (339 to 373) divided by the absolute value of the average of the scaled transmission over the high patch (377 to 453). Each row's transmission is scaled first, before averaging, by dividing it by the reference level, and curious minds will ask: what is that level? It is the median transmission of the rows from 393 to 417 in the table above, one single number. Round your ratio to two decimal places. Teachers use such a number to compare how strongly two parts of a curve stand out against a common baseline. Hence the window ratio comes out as 1.40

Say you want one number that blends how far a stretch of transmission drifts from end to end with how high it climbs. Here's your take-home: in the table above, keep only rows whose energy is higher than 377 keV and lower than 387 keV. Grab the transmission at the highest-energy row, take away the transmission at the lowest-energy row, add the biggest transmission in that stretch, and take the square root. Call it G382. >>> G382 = 1.91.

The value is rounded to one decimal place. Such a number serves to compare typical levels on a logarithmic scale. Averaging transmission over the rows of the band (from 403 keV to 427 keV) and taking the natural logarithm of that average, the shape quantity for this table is 1.0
